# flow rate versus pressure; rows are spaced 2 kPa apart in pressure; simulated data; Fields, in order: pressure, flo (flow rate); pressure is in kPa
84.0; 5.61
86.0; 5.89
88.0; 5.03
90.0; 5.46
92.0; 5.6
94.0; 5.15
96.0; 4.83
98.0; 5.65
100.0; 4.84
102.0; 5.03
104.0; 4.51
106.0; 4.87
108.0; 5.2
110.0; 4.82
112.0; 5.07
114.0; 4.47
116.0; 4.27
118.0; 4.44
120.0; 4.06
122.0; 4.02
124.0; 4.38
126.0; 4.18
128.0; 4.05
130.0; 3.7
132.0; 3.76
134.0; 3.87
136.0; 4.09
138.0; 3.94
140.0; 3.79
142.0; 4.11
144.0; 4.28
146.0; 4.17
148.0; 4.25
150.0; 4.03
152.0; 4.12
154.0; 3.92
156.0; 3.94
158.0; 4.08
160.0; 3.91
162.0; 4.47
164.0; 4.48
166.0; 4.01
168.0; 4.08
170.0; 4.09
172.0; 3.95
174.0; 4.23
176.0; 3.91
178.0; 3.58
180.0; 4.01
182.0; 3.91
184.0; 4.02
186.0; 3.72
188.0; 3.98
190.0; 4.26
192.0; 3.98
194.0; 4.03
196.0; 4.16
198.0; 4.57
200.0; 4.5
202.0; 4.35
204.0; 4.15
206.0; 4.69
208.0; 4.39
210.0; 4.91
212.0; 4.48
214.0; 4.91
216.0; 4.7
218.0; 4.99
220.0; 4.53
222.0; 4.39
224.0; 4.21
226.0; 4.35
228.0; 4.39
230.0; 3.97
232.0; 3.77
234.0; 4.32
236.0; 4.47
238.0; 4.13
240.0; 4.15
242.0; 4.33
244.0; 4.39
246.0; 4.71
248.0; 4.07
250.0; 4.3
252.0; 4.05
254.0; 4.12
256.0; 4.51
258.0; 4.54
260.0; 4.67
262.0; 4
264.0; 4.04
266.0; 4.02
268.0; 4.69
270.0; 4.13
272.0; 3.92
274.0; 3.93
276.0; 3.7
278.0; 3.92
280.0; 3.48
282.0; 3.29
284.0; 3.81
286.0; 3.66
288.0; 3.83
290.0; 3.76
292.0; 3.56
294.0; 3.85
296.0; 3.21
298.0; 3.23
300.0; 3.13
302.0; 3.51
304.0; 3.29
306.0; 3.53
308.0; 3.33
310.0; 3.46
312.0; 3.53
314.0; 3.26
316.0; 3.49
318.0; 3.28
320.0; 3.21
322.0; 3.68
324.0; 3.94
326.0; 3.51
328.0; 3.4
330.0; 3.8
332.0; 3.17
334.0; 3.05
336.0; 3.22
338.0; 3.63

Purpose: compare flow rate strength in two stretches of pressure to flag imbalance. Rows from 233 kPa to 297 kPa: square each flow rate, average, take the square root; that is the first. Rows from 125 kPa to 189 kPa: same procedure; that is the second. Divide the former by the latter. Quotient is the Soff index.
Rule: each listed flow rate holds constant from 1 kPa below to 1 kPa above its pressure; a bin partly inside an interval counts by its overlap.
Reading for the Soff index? 1.01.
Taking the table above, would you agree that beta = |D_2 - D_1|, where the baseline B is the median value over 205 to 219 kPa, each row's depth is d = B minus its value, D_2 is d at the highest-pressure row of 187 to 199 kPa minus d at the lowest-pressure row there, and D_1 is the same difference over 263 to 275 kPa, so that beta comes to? 0.7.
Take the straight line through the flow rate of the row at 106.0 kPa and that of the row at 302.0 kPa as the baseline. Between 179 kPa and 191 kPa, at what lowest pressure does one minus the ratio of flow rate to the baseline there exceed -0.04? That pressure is 180.0 kPa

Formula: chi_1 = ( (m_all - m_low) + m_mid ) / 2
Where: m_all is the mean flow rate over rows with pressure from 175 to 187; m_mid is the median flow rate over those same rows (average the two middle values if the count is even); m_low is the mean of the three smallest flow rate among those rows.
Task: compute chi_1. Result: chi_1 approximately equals 2.0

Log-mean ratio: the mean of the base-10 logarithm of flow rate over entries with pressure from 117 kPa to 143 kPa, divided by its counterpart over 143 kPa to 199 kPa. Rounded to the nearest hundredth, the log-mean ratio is 0.99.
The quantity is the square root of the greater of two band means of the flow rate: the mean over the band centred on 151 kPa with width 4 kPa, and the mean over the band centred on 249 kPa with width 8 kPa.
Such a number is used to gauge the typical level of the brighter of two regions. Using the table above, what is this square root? 2.069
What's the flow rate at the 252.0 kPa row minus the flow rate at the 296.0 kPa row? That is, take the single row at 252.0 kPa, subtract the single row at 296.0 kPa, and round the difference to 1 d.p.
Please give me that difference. 0.8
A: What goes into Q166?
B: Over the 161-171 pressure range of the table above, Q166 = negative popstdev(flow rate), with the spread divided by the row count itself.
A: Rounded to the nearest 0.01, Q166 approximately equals -0.21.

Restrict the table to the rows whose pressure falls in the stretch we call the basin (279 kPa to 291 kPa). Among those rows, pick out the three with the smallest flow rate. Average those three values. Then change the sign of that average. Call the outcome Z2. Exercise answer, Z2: -3.48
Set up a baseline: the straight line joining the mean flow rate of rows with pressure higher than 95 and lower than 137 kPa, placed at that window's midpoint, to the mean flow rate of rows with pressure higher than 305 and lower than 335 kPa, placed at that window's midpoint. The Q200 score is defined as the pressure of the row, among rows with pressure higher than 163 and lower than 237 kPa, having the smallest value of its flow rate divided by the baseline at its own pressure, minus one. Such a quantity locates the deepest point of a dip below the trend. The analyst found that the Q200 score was 178.0 kPa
